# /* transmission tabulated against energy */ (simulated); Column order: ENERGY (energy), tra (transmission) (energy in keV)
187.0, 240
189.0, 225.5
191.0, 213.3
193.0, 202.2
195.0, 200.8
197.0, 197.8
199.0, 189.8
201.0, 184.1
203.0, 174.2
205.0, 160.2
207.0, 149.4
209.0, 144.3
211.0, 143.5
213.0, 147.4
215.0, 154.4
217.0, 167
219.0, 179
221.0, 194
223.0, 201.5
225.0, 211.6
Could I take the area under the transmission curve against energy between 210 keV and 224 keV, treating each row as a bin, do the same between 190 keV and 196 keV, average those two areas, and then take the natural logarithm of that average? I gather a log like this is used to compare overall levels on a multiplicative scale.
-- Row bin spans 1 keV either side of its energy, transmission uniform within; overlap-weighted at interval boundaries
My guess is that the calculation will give 7.5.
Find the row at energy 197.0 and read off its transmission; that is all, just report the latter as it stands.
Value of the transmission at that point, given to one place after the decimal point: 197.8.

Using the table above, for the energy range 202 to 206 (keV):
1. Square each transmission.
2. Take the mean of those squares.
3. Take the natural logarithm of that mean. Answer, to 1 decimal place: 10.2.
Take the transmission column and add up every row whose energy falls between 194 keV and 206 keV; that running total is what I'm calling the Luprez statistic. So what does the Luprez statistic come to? 1107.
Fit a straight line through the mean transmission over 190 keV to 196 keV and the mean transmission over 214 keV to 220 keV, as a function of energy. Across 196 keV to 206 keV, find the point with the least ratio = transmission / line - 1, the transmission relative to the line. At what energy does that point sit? 205.0 keV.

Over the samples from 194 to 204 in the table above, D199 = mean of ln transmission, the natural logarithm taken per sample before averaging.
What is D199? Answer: 5.24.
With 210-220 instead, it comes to 5.06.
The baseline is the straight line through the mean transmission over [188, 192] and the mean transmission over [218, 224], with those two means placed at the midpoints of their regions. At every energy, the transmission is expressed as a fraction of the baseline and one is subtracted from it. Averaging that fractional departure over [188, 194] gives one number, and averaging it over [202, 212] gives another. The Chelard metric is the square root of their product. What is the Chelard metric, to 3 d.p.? 0.074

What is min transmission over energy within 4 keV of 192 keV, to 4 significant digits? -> 200.8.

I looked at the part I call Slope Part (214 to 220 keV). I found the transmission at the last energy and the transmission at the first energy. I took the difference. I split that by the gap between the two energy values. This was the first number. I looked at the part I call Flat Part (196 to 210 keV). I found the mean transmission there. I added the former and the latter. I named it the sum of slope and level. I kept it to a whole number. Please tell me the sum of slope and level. 178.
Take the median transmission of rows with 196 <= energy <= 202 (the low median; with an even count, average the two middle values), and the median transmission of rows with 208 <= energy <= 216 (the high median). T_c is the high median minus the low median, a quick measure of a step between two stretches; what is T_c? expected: -44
